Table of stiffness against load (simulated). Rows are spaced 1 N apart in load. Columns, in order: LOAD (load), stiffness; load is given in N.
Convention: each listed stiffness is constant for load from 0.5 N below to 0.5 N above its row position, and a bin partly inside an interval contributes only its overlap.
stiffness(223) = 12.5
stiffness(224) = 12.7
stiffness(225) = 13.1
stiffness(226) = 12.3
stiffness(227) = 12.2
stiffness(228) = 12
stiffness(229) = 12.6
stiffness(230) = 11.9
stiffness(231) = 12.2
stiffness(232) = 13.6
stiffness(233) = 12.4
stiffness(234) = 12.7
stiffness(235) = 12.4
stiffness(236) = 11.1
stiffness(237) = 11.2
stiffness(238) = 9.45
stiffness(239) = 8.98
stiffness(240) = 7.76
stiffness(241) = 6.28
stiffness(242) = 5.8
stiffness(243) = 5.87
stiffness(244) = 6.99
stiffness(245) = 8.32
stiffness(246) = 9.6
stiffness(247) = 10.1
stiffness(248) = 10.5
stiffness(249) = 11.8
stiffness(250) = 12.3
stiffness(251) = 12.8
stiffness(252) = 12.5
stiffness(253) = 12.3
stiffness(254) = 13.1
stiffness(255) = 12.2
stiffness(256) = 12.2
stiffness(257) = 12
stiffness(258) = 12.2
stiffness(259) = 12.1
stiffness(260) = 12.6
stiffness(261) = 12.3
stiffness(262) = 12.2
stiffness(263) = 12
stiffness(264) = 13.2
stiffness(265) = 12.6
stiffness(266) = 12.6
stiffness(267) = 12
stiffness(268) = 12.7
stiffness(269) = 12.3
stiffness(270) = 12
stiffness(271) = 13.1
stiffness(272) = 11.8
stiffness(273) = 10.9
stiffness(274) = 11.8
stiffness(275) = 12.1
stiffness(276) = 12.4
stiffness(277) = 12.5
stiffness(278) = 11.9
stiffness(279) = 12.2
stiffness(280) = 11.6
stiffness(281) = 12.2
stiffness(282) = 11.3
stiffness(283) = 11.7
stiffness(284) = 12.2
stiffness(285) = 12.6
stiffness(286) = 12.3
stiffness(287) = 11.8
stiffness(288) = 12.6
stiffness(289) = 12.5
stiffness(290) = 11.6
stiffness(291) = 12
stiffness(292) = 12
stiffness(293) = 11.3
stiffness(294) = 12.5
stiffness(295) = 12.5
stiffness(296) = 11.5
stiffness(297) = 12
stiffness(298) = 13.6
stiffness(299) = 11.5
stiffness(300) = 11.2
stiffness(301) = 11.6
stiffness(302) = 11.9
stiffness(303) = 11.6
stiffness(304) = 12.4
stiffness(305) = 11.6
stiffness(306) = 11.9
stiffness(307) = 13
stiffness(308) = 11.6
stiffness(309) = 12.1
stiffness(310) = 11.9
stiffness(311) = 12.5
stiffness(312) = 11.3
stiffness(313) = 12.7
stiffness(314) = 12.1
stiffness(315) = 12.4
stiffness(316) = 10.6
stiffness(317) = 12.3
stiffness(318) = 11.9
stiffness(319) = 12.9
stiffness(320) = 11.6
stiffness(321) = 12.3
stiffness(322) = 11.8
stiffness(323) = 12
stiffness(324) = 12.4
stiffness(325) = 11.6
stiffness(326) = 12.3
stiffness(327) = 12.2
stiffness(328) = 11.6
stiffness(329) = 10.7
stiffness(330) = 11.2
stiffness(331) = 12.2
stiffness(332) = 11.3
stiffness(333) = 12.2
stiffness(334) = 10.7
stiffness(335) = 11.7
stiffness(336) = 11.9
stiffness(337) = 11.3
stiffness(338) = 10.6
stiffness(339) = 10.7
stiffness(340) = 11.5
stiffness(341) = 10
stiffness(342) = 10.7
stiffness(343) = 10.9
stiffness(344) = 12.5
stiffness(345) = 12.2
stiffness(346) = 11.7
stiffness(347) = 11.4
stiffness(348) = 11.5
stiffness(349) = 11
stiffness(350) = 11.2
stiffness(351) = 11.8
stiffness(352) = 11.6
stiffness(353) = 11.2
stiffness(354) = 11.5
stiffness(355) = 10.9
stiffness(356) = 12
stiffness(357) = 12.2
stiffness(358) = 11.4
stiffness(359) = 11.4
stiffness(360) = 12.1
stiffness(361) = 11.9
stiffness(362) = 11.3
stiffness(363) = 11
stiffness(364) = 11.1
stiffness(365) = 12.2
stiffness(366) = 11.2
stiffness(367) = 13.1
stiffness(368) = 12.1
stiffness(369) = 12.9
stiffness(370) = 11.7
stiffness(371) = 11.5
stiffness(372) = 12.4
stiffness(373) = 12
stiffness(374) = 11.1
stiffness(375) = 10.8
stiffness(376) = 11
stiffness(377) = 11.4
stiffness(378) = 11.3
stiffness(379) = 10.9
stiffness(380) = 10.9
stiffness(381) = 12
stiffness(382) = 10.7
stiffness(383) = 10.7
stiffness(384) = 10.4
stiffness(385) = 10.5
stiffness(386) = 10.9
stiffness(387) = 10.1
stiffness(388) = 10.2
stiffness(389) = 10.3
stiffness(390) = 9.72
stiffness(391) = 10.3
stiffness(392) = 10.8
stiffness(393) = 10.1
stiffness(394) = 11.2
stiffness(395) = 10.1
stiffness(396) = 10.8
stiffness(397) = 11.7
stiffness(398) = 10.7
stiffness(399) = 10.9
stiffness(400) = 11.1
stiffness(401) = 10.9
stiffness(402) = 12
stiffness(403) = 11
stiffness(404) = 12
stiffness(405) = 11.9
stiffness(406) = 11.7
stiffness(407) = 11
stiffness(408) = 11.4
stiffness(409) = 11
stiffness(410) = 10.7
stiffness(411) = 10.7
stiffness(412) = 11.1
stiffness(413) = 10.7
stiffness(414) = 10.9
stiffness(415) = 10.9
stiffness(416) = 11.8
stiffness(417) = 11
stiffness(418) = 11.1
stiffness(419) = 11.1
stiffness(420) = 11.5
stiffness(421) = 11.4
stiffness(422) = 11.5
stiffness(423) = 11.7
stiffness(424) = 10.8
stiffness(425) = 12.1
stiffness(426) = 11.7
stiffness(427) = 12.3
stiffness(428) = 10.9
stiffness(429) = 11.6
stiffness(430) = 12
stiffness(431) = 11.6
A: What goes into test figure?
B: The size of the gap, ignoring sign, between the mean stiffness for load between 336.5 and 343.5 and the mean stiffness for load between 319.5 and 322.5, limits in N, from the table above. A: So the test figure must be 1.1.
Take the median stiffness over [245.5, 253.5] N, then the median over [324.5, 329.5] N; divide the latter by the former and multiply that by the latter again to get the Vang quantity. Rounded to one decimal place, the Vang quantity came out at 11.2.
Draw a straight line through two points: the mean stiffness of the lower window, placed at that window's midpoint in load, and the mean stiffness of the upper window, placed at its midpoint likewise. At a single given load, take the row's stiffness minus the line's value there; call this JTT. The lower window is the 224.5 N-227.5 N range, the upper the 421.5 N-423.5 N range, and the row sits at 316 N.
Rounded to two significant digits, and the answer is -1.5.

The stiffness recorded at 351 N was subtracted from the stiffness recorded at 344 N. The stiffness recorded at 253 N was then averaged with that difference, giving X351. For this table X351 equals 6.5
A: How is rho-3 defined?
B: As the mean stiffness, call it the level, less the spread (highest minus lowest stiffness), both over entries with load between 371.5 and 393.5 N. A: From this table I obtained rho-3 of 8.2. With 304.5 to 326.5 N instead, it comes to 9.6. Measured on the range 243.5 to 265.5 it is 5.4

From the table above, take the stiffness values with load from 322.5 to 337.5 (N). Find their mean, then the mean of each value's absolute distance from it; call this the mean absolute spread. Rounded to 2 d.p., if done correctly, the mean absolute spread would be 0.45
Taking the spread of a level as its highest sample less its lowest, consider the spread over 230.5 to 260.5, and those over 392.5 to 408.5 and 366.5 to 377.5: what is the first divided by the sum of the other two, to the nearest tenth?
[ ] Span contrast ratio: 1.9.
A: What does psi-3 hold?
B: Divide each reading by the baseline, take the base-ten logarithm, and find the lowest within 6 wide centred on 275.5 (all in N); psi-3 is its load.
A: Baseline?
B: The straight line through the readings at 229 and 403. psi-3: 273 N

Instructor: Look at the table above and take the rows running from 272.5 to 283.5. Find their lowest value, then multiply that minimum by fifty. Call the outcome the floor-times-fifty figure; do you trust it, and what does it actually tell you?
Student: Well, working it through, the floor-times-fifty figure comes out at 545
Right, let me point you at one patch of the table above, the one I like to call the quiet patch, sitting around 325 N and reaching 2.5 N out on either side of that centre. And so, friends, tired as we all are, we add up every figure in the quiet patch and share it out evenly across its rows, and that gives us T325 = 12.1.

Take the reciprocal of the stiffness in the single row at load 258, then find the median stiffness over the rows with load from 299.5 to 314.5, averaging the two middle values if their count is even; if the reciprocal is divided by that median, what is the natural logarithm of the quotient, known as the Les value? -4.98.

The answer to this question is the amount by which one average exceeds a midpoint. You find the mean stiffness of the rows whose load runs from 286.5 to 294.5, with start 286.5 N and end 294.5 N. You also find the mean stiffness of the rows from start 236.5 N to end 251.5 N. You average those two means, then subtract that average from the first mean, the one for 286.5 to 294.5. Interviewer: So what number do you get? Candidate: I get 1.4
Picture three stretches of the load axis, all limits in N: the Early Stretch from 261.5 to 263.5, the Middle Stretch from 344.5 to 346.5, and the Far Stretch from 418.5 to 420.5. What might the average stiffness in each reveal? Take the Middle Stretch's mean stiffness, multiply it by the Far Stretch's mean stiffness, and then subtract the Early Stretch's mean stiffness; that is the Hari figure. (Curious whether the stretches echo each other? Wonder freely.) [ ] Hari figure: 123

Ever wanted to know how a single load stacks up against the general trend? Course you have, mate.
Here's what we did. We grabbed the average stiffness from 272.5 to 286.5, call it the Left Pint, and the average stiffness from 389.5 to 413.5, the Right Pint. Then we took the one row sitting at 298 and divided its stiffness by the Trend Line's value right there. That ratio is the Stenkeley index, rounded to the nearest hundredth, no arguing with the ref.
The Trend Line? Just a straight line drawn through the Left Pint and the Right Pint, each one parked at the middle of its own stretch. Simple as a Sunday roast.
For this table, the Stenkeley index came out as 1.15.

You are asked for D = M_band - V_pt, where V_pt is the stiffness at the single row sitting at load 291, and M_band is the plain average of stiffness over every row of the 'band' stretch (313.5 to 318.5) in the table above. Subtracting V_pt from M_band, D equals -0.14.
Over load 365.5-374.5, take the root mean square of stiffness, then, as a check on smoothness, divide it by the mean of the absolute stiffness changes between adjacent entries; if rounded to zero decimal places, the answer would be 13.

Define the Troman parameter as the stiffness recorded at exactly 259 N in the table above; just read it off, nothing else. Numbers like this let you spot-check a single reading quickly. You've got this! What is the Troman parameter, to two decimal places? 12.10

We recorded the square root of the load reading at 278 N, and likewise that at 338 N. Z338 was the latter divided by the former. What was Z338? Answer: 0.94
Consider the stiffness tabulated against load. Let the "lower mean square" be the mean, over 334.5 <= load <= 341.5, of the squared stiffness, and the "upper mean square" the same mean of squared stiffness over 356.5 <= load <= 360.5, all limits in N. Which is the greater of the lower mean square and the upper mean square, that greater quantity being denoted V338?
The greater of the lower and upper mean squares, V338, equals 139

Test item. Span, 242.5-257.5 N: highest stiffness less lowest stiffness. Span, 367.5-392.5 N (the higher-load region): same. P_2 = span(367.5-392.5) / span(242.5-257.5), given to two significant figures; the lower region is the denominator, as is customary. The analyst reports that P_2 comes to 0.44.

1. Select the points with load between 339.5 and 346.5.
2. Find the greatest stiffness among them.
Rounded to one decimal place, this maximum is 12.5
